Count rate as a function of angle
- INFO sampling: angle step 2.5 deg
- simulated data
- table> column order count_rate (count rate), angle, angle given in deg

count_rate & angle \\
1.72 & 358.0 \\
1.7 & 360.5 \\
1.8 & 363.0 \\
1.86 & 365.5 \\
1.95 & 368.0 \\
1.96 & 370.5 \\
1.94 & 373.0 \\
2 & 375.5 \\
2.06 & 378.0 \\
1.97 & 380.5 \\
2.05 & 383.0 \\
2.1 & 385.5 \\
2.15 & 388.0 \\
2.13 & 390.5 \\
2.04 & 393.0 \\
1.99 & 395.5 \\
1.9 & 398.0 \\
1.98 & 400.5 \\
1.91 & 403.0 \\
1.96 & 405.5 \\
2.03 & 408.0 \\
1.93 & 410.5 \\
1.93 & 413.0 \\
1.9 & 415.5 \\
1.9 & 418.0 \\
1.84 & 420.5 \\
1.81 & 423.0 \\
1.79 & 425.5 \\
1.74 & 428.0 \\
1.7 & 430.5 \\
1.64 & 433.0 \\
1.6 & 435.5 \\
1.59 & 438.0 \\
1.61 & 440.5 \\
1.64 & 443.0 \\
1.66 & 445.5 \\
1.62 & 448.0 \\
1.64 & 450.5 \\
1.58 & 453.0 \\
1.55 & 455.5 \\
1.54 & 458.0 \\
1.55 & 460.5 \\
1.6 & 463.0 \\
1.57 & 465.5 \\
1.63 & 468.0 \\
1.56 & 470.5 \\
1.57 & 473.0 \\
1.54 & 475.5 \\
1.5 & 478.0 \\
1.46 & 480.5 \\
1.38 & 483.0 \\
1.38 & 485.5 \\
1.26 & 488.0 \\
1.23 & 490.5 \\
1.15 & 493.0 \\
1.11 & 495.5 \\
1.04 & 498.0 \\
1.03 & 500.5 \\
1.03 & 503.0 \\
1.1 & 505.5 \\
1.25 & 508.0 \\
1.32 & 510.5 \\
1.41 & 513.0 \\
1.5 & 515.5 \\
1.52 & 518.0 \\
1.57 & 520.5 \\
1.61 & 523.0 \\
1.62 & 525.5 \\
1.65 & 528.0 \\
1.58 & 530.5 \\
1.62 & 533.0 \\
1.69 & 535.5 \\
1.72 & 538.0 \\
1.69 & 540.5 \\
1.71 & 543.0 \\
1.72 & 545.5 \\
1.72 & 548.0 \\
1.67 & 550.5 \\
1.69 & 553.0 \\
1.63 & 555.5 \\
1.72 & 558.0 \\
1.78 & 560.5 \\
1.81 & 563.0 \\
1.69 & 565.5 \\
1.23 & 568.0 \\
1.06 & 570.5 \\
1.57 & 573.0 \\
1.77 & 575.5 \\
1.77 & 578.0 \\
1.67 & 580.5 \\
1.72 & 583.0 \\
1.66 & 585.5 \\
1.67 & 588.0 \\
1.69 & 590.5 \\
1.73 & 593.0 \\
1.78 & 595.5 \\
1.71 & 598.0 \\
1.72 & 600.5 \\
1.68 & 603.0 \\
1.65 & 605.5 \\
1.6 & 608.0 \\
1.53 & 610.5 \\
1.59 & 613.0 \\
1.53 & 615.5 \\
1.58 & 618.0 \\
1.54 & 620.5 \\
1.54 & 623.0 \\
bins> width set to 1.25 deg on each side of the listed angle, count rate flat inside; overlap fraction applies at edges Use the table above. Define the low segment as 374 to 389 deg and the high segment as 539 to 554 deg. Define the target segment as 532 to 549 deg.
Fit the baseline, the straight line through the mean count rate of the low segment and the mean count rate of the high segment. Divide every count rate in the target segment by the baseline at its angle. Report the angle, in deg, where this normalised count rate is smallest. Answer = 533.0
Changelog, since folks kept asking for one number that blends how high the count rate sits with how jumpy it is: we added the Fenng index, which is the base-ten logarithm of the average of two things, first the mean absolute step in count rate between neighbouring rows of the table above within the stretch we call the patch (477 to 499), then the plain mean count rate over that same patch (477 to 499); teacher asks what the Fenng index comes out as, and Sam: -0.175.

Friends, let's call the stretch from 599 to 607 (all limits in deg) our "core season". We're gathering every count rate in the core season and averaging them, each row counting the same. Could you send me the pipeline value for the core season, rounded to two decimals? 1.68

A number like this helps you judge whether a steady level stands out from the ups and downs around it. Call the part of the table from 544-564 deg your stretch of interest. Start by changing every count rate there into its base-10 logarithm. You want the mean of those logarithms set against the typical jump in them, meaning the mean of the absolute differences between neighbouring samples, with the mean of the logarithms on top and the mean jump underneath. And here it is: 20.7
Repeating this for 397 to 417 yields 22.7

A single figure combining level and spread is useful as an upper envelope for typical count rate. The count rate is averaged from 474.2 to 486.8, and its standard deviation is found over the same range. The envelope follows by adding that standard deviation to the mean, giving 1.52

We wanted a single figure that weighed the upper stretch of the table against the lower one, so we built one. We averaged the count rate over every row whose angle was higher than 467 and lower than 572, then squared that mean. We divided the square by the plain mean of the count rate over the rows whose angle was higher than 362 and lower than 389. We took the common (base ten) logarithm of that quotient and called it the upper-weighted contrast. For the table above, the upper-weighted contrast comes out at 0.04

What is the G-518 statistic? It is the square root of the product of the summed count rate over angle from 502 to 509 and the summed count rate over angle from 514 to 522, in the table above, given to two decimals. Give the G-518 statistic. 3.94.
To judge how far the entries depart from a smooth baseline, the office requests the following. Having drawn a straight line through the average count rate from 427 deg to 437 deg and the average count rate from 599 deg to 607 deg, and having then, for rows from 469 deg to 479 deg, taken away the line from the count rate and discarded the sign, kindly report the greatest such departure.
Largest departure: 0.17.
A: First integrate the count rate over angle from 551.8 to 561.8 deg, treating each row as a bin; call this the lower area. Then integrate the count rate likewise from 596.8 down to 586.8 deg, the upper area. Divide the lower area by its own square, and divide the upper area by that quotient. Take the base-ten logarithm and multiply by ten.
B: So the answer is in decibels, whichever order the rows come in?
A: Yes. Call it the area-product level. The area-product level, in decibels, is 24.7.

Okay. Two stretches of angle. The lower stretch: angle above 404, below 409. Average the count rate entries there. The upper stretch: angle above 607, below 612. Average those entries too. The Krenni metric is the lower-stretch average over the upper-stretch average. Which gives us 1.27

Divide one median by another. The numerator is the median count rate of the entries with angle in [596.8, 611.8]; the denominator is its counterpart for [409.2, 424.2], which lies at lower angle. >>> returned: 0.88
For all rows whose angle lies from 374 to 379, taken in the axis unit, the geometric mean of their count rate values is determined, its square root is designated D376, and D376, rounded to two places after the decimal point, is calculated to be 1.42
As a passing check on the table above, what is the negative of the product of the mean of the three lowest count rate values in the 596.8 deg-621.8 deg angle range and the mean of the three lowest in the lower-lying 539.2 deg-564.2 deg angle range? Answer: -2.6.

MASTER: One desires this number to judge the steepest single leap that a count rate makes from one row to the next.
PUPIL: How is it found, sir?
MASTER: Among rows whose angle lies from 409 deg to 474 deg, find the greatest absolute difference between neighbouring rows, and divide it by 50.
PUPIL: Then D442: 0.0014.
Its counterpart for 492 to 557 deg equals 0.0030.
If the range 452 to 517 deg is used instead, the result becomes 0.0030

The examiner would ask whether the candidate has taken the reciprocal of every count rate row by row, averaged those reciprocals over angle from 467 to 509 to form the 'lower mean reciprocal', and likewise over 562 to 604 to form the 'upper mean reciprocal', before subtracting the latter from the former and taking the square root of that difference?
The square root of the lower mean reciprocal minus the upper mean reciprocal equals 0.41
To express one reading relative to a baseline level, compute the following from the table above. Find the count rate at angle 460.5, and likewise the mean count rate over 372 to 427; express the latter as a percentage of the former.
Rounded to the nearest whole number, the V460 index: 127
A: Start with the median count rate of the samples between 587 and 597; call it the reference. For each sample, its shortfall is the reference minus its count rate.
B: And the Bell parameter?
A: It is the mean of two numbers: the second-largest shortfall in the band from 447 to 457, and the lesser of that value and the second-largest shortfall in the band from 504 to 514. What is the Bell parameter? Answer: 0.13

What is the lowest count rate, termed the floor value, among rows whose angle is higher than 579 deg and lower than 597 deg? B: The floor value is 1.66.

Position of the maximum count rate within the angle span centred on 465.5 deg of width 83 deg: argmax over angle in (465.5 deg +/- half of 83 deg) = 425.5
